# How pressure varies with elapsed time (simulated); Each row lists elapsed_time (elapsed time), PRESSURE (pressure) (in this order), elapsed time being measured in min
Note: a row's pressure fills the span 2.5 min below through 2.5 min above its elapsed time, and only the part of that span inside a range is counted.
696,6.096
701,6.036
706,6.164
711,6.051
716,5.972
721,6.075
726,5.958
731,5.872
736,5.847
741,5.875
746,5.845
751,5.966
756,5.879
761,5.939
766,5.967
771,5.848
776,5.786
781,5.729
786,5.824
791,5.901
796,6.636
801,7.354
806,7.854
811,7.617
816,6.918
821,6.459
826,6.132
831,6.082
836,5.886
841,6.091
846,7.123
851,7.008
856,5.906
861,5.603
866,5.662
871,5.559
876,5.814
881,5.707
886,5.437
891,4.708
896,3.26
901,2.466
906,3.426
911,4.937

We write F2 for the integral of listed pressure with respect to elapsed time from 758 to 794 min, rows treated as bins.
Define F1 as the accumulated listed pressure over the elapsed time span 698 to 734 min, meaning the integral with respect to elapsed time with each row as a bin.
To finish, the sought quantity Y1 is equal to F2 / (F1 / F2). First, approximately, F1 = 217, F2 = 211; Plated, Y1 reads 206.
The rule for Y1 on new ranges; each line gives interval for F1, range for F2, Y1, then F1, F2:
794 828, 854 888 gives 156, 238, 193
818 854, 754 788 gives 172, 230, 199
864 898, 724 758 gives 228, 176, 200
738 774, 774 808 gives 225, 212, 219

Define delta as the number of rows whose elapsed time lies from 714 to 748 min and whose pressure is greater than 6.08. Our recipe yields 0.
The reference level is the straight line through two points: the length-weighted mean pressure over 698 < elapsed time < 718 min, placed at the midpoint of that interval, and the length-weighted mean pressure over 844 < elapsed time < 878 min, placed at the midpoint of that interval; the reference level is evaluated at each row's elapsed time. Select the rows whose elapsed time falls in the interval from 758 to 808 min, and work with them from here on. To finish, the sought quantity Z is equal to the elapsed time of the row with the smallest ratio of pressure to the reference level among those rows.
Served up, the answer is 781 min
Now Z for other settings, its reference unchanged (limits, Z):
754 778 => 776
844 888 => 886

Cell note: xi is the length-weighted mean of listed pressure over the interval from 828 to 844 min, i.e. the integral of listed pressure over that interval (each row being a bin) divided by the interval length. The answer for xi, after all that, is 6.06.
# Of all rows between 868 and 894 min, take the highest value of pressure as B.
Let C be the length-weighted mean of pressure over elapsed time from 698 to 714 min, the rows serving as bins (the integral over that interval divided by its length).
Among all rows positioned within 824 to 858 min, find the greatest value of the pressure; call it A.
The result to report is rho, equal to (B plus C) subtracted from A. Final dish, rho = -5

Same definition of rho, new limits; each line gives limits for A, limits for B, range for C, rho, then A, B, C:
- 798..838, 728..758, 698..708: -4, 7.854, 5.966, 6.10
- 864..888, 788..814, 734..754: -8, 5.814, 7.854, 5.88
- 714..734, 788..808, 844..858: -8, 6.075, 7.854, 6.69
